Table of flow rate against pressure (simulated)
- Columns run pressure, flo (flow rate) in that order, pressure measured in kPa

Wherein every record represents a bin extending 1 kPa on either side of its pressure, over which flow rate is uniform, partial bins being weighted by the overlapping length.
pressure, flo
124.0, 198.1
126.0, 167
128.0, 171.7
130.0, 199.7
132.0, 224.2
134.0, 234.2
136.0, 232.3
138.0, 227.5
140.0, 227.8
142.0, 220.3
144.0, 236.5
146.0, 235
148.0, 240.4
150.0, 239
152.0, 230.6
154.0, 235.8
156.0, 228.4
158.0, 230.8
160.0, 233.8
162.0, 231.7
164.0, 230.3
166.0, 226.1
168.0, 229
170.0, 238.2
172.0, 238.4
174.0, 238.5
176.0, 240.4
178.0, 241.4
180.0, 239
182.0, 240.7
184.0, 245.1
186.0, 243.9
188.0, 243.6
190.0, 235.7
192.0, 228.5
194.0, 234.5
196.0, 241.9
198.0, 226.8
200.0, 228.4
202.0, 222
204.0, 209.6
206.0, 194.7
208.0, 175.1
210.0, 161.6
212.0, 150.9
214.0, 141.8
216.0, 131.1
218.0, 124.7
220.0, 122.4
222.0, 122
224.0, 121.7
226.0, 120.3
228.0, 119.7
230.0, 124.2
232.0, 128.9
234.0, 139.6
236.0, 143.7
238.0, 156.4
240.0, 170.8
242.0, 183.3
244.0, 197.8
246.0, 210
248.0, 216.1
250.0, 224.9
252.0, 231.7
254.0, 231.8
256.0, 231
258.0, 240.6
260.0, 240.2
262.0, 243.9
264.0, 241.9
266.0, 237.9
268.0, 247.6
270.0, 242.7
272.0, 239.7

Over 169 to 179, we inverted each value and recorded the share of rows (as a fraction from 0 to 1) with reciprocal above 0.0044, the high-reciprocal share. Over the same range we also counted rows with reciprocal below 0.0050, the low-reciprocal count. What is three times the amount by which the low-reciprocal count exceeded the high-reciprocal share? 15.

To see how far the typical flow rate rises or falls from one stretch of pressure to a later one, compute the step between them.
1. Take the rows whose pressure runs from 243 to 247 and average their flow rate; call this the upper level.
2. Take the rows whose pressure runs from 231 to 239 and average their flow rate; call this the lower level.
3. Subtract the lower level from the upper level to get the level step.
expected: 62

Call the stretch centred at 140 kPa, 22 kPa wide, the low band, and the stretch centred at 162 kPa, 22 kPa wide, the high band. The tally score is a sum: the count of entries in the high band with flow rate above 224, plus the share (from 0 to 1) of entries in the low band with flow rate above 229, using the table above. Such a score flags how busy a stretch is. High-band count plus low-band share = 11.5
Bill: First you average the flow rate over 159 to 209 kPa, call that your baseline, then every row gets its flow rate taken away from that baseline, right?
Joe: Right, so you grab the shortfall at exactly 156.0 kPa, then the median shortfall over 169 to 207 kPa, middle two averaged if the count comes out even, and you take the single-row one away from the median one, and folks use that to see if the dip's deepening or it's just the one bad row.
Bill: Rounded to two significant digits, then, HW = -10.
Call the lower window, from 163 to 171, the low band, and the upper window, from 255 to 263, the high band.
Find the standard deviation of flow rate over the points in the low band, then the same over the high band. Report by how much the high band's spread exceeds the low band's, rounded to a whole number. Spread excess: 0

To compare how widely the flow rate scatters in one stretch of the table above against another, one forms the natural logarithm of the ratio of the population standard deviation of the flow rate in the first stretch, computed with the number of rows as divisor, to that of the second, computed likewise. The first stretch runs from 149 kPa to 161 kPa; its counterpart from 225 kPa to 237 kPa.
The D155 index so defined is -1.0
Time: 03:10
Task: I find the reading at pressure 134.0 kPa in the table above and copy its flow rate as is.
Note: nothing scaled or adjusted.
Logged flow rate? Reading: 234.2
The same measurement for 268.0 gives 247.6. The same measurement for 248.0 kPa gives 216.1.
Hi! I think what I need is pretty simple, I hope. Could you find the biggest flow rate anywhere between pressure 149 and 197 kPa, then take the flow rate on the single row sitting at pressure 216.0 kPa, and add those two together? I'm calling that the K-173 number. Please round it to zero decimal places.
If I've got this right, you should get 376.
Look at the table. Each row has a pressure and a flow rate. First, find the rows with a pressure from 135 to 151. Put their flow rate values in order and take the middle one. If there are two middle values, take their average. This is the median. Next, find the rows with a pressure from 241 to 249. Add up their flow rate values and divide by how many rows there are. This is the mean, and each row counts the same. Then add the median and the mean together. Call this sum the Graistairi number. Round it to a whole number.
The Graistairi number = 435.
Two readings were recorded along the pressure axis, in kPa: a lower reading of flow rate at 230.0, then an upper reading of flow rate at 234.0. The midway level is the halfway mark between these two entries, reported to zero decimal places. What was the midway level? 132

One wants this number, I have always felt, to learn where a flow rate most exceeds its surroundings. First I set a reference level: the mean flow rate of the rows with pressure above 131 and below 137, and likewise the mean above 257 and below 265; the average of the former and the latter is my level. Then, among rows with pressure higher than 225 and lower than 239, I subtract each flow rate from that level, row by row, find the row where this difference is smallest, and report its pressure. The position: 238.0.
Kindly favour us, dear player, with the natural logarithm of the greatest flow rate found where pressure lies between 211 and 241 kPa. 5.14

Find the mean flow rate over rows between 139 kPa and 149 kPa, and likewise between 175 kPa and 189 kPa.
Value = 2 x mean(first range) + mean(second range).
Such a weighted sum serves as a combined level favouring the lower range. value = 706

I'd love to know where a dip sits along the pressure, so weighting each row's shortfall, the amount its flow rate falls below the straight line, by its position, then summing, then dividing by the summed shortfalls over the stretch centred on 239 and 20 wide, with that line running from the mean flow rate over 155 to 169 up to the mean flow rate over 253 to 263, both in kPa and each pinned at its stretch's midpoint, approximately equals 236.4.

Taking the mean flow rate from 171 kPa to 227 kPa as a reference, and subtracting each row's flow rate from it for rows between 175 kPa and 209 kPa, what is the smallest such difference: -46.4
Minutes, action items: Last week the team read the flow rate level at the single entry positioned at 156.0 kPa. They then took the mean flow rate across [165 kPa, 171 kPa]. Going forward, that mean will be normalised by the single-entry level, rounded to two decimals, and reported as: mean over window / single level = 1.01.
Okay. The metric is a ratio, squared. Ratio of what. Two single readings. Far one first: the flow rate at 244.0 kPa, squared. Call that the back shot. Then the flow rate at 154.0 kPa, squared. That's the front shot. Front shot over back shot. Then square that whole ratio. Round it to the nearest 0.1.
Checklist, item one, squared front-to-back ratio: 2.0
